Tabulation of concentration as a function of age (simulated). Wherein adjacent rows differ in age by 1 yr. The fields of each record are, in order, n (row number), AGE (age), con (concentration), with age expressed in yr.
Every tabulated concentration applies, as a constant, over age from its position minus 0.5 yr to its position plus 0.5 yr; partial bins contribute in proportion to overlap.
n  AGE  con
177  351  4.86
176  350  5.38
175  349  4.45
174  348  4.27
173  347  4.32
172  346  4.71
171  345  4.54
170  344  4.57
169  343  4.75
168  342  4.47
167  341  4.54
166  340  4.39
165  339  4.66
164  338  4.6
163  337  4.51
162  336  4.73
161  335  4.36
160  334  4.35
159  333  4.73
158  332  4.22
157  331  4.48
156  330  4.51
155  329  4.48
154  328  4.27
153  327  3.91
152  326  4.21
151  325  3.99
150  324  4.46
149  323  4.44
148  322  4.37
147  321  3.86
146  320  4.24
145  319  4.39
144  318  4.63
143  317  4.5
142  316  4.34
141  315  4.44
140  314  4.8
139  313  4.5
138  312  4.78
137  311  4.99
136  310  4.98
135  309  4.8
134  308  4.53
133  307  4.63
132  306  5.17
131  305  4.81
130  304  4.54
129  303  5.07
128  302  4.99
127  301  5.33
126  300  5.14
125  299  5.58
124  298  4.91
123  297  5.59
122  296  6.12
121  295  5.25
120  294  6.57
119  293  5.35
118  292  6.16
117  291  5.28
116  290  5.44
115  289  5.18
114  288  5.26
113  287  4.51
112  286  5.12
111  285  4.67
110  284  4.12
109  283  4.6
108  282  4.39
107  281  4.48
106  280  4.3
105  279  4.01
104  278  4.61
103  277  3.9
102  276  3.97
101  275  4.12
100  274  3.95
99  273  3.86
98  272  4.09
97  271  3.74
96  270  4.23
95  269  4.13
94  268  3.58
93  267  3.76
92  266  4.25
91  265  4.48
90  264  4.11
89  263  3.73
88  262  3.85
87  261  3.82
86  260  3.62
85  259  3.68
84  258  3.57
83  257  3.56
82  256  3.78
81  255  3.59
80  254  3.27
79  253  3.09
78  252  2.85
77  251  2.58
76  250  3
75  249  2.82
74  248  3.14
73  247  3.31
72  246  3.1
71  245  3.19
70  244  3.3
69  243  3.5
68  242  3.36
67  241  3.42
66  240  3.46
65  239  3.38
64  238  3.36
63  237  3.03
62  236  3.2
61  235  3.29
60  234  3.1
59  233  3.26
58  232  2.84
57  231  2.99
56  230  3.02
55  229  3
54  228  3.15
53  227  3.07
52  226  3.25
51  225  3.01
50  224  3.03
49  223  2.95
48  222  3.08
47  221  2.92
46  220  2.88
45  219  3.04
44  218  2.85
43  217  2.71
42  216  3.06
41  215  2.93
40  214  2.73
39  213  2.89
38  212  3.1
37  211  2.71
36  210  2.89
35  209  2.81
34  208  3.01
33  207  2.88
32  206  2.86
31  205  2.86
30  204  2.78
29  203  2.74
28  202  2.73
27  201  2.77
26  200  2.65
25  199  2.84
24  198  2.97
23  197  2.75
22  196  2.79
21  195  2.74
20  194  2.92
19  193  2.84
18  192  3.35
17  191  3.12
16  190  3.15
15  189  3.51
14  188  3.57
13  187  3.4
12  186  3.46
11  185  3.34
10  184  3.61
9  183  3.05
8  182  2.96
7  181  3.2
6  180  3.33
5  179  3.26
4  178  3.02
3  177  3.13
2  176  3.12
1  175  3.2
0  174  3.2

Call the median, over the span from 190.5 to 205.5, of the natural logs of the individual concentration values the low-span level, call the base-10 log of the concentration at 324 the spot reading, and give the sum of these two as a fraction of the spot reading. 2.6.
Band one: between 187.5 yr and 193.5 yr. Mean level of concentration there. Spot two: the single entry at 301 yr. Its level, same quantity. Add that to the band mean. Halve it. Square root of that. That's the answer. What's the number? 2.07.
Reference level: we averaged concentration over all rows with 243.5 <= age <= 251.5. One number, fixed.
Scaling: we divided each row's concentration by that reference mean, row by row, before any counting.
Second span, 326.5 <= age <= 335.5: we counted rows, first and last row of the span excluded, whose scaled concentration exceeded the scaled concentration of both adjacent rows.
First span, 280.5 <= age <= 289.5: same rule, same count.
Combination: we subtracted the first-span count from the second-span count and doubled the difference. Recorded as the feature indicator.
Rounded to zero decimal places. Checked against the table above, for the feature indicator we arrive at -2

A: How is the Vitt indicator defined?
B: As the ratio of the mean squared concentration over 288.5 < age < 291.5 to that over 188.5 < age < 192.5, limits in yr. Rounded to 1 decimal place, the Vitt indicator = 2.6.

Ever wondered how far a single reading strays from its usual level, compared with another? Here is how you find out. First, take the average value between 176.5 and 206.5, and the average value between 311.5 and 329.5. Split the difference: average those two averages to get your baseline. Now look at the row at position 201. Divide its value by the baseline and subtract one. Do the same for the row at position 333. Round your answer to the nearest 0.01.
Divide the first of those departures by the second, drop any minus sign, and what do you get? 0.93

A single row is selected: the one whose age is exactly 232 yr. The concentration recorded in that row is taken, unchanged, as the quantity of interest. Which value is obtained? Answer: 2.84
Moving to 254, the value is 3.27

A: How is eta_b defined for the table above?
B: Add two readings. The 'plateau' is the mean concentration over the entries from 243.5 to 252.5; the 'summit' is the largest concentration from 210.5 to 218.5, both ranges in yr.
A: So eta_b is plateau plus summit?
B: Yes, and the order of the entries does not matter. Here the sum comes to 6.1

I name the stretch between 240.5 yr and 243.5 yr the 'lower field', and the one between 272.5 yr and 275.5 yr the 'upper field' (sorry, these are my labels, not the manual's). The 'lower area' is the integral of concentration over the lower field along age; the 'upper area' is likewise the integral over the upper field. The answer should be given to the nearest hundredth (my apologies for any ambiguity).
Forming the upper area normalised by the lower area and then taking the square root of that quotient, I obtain 1.08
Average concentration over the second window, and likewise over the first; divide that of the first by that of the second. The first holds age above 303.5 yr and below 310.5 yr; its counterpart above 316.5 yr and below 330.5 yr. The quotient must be 1.1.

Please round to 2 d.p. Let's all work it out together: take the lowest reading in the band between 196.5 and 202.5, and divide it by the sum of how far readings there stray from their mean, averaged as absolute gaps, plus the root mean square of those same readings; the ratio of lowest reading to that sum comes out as 0.92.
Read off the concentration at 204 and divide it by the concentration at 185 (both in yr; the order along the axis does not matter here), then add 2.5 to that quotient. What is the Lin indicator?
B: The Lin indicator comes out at 3.3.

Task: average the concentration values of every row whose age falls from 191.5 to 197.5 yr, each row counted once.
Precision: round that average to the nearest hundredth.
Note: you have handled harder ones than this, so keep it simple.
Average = 2.90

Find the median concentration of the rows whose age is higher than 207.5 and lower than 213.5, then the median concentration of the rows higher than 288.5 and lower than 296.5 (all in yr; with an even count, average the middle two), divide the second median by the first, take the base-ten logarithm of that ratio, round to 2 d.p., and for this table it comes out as 0.27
